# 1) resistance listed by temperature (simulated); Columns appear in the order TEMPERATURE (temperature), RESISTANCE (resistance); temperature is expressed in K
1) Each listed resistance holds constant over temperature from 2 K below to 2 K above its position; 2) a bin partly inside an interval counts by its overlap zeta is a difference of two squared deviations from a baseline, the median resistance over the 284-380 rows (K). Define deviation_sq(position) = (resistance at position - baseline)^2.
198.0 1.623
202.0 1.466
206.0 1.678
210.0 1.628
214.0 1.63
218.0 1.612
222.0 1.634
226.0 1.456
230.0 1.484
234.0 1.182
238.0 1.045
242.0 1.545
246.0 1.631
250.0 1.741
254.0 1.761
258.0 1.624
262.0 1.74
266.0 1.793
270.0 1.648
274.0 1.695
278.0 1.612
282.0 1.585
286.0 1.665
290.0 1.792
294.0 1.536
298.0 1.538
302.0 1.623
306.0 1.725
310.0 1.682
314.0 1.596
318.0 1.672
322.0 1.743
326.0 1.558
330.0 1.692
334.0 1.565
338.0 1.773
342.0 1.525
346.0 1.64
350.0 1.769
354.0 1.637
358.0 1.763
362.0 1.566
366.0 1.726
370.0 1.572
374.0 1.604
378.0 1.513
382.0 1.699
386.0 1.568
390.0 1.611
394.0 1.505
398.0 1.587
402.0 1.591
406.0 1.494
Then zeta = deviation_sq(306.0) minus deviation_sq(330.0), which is 0.005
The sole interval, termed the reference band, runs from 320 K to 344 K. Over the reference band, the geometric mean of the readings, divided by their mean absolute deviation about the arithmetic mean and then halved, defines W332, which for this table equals 8.8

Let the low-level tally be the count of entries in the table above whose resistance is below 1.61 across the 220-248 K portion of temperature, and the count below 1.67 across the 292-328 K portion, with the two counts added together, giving 10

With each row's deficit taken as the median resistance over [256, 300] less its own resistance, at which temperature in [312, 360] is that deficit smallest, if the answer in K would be 338.0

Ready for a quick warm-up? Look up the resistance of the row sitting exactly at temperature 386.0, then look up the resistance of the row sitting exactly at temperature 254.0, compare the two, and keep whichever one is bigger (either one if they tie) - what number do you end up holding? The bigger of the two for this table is 1.76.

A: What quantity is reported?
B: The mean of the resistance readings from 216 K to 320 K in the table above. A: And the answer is 1.60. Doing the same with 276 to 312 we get 1.64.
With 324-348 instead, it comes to 1.63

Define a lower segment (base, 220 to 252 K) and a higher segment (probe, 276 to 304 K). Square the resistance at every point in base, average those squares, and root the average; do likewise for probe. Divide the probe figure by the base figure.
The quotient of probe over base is 1.10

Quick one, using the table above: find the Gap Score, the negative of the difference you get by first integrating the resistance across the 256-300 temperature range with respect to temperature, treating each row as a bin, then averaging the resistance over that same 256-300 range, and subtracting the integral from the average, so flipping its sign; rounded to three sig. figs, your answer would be 71.3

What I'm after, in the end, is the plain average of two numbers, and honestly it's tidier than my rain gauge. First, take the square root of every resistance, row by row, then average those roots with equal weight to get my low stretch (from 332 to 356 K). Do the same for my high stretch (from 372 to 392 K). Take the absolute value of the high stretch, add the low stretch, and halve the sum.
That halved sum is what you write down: 1.274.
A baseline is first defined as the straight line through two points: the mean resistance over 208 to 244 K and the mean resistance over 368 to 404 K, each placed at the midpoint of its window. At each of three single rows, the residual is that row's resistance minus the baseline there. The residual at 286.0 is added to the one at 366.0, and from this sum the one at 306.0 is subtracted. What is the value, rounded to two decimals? 0.11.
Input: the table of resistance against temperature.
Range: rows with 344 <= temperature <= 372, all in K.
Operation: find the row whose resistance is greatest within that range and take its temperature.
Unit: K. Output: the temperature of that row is 350.0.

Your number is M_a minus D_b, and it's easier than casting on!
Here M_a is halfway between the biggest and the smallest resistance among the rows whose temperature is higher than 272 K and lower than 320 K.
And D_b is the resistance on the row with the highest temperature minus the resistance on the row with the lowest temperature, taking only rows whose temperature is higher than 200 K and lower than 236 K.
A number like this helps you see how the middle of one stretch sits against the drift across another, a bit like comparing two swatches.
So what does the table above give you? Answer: 1.95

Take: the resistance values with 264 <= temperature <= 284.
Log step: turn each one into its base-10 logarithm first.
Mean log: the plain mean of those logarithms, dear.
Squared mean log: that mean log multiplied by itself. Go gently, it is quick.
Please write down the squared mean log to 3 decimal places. 0.049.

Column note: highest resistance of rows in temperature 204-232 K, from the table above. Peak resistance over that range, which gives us 1.678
